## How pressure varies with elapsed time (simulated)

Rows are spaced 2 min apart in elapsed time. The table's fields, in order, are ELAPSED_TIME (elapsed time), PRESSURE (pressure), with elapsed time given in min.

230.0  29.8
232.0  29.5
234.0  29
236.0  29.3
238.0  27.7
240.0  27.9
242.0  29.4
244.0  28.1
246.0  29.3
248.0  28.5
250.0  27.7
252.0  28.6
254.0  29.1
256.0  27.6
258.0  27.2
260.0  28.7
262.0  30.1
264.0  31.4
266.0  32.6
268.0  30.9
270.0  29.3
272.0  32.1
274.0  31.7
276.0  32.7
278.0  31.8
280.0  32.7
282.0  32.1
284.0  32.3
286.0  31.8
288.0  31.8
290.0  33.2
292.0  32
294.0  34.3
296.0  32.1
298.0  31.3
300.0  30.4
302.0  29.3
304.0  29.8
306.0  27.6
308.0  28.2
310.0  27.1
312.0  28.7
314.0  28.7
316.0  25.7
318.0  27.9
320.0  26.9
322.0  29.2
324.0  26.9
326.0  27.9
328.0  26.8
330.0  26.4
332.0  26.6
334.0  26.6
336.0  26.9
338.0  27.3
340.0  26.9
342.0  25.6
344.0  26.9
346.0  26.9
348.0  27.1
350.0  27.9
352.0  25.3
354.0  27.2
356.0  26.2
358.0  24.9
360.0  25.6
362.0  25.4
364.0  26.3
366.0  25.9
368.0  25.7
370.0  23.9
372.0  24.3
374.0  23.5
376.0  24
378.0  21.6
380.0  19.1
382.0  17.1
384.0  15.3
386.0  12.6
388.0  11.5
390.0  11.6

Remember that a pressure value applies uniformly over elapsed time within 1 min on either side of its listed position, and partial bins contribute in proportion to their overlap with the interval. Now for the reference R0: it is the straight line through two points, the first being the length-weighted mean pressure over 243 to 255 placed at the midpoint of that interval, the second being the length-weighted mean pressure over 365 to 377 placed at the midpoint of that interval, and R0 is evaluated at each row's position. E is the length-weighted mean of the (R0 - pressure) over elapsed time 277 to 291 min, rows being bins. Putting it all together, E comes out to -4.8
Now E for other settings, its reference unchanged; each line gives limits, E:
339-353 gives -1.3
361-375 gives -0.4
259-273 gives -2.7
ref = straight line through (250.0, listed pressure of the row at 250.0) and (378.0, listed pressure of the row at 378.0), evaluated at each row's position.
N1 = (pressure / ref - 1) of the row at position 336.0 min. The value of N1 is 0.14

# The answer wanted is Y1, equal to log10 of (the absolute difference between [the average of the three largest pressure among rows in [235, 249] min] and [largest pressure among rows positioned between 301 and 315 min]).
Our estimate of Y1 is -0.3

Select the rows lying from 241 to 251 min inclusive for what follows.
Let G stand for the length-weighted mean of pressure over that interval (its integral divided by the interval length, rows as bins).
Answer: 28.6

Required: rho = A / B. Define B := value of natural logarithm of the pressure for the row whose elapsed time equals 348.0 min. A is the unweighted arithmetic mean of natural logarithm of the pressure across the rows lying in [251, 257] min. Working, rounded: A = 3.35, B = 3.30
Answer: 1.01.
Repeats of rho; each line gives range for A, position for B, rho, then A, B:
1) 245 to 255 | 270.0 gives 0.99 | 3.35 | 3.38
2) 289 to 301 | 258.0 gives 1.05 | 3.47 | 3.30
